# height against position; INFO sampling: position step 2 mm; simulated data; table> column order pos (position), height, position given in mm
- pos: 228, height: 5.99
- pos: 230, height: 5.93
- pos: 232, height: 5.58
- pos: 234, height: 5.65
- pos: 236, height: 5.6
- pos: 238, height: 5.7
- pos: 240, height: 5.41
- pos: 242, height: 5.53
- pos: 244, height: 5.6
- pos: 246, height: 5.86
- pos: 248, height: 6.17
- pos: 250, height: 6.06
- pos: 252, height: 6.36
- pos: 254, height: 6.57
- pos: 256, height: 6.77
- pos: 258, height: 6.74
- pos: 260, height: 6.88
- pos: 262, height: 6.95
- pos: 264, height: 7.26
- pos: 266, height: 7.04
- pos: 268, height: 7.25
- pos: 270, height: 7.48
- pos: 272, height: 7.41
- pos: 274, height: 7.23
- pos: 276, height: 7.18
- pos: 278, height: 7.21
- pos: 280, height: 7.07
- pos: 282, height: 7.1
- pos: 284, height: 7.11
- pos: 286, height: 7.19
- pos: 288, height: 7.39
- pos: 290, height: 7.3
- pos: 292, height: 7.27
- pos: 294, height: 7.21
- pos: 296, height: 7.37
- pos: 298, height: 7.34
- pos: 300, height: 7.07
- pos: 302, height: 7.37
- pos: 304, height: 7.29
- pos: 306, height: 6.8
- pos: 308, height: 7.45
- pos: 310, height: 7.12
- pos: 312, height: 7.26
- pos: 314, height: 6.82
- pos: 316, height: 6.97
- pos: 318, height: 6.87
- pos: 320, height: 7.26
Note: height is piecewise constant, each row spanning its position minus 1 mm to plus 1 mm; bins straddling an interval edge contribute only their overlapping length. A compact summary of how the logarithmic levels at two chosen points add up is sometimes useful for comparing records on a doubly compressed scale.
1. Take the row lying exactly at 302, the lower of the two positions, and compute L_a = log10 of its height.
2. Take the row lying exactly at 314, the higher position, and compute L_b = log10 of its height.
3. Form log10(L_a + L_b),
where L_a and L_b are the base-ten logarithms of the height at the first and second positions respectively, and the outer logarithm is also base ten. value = 0.231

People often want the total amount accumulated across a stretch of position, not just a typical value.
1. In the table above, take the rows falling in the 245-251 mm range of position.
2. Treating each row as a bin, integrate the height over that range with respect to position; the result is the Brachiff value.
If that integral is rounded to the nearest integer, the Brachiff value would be 36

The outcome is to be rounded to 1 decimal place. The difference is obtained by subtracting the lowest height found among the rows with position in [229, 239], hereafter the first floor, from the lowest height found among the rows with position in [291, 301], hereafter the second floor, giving 1.5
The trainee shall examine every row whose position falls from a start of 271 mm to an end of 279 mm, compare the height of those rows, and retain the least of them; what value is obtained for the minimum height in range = 7.18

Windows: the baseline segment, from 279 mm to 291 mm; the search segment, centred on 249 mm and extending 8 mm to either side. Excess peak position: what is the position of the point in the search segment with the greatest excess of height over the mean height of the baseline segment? 256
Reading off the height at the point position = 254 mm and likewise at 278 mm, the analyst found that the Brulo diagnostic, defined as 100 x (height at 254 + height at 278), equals 1378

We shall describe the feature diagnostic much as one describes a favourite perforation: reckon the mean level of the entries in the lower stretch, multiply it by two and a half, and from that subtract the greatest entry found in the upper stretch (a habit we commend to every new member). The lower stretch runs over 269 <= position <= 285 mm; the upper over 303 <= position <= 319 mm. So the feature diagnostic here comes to 11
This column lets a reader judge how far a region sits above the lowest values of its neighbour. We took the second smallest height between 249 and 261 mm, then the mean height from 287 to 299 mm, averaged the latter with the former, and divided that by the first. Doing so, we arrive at 1.07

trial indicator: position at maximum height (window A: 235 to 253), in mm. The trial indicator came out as 252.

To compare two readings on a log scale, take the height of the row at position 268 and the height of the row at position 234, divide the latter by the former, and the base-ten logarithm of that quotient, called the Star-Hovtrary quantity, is -0.11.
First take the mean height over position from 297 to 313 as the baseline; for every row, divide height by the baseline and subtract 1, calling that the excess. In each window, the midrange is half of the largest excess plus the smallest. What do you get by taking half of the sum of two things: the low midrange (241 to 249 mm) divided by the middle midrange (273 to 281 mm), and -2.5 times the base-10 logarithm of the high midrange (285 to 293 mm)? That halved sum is 13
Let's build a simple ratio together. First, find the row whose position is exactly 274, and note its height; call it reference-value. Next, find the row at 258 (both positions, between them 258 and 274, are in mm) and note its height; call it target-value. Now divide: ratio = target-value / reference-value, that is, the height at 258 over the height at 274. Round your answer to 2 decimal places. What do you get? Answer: 0.93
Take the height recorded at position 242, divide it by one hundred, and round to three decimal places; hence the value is 0.055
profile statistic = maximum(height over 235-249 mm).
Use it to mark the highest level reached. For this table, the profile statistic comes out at 6.17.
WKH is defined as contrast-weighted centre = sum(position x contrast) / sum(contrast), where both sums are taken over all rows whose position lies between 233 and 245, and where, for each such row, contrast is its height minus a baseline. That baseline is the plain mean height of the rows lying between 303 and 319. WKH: 239.1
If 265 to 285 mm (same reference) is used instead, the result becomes 272.7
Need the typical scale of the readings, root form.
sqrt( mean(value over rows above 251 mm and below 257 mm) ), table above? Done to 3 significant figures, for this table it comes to 2.56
